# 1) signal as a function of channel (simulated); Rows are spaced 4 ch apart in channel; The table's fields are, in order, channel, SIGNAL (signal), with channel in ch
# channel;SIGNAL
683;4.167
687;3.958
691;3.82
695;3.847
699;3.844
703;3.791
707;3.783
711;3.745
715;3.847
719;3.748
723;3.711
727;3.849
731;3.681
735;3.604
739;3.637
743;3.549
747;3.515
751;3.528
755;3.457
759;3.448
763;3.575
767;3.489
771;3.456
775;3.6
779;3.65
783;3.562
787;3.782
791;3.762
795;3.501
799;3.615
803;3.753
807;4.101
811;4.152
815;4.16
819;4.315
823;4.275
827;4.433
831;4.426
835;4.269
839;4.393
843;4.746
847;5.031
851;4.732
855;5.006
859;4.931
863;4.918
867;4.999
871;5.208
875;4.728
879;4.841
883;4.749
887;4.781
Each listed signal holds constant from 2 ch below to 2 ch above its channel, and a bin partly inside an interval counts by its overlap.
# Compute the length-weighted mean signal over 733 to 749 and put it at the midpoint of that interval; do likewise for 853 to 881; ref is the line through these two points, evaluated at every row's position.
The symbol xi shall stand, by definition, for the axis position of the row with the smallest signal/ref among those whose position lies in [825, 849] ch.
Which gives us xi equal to 835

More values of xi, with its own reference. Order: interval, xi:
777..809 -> 795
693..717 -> 711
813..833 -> 815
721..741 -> 739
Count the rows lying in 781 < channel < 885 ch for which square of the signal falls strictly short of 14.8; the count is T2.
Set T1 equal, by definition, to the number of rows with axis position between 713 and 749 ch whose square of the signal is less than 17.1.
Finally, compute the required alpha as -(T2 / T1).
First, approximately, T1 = 9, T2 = 6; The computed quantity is -0.7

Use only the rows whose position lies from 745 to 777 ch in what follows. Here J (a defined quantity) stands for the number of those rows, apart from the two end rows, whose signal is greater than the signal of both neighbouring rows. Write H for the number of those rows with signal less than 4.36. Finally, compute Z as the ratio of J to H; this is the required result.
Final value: 0.25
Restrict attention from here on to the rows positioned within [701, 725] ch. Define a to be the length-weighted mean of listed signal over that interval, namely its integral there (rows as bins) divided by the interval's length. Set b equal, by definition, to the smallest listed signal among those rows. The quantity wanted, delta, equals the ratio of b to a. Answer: 0.984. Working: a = 3.77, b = 3.711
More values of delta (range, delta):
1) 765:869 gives 0.824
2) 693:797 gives 0.944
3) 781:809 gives 0.940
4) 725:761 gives 0.962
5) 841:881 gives 0.962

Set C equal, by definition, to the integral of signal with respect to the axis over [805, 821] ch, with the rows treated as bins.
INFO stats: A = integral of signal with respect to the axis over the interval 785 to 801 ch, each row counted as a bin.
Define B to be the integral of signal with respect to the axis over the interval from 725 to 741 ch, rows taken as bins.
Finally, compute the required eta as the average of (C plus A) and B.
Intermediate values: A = 59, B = 59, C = 66.9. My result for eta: 92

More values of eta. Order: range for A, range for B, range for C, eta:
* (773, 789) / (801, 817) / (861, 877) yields 101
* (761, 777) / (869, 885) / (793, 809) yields 97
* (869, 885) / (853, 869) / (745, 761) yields 107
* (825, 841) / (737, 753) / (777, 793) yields 93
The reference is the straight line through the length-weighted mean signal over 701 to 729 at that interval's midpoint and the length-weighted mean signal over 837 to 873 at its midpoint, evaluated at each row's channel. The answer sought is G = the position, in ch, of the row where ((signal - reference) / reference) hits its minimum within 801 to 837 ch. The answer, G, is 803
